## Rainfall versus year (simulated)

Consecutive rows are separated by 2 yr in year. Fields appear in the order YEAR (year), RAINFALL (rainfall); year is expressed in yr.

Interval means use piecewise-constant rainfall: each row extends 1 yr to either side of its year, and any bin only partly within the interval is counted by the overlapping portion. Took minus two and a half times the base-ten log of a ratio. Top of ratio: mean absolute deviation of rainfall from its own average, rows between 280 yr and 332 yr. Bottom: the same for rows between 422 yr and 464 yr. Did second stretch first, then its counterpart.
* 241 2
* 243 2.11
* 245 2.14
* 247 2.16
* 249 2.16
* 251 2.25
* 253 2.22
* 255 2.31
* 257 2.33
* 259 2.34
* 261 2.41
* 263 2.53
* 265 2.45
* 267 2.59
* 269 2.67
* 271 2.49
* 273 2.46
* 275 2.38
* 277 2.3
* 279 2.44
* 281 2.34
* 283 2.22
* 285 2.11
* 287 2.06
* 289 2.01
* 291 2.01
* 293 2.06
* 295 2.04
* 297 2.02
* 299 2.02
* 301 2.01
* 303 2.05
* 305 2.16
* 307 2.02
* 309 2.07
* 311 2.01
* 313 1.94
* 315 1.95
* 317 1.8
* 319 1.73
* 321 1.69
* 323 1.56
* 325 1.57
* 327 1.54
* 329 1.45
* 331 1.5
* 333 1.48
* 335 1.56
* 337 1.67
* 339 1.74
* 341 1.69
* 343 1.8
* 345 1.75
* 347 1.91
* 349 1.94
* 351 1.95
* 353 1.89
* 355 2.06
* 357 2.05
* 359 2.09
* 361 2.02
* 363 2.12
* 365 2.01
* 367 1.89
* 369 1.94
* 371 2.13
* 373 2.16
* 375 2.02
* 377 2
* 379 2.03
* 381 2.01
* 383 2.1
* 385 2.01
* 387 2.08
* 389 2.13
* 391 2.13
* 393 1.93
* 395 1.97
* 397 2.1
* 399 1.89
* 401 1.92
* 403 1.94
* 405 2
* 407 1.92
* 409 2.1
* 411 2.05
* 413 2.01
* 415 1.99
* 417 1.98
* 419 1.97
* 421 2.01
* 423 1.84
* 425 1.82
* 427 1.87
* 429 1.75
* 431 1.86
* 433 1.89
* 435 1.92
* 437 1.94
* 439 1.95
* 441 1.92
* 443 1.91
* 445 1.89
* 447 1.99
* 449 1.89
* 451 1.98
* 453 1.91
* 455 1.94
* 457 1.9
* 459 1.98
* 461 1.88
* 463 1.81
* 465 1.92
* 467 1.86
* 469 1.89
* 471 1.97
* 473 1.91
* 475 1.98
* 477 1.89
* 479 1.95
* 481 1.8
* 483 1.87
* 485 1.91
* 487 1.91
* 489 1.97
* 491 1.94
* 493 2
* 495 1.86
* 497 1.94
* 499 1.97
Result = -1.6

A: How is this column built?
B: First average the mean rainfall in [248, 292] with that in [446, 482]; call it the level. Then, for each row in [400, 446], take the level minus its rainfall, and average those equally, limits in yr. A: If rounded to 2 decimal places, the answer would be 0.19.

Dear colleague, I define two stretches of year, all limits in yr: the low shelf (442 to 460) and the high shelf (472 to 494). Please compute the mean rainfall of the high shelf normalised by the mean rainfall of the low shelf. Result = 0.99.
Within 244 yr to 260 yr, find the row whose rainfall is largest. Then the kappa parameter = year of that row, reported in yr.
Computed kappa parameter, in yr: 259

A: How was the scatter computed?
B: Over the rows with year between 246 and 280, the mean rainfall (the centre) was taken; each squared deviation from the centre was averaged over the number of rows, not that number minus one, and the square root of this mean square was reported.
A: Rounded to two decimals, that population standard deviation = 0.14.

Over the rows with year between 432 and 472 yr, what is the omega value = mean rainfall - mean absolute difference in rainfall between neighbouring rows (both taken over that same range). 1.86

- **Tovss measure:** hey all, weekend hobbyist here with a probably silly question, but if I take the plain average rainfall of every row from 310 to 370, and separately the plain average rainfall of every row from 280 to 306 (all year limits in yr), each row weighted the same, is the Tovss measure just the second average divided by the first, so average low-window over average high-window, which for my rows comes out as 1.15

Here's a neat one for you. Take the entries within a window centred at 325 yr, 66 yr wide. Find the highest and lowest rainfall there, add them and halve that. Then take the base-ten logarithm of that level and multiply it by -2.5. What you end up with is -0.64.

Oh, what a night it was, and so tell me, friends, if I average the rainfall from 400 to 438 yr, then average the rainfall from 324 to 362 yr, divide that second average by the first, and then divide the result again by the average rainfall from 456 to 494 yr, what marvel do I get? 0.478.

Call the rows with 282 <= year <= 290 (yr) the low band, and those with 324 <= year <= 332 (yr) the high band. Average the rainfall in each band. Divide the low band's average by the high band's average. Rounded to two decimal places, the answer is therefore 1.39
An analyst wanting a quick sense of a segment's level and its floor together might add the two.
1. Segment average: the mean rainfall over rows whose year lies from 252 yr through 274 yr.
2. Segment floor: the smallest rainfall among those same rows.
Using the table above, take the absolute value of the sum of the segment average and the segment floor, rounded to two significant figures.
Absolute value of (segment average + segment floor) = 4.7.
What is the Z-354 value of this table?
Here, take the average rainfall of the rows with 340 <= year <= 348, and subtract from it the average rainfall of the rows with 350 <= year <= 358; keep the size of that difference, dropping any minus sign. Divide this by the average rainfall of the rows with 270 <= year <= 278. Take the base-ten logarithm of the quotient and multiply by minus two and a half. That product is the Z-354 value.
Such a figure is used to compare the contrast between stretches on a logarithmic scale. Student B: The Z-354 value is 2.7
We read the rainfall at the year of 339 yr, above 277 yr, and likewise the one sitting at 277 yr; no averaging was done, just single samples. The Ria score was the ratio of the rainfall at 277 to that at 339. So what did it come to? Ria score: 1.32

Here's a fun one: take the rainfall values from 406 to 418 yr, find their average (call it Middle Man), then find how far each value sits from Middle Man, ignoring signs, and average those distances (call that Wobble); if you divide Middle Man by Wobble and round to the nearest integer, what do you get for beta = 45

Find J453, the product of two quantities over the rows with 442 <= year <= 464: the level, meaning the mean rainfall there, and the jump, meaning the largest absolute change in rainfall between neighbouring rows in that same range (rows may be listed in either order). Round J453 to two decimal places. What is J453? 0.19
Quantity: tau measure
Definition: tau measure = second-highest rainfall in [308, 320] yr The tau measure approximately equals 2.01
